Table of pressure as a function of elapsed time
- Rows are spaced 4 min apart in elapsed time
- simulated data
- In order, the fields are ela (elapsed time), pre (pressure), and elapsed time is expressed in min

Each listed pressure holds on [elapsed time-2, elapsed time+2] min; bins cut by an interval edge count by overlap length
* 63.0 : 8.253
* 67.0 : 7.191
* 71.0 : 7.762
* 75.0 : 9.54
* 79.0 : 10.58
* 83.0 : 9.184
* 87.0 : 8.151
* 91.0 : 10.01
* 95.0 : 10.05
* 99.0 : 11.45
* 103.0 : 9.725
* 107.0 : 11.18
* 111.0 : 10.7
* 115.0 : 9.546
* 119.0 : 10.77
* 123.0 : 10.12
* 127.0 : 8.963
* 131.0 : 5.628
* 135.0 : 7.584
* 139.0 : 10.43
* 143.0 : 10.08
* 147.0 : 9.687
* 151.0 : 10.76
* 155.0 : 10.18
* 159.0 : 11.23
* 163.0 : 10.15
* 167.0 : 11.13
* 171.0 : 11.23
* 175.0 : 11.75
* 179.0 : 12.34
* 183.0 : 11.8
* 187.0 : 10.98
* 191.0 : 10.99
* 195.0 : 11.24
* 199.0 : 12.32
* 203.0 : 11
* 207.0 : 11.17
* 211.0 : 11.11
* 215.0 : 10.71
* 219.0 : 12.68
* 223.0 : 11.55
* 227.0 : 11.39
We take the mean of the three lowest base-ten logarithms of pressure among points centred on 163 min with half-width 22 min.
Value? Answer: 1.00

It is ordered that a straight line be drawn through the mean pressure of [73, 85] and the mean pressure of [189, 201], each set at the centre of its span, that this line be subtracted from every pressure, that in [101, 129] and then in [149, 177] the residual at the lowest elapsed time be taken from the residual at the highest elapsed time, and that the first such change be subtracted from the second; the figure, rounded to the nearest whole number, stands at 2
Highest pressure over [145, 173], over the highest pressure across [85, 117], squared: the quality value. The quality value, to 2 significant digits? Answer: 0.96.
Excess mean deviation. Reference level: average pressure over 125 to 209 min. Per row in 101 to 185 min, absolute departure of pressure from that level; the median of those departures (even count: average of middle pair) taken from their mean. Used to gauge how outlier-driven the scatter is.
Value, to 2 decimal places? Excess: 0.29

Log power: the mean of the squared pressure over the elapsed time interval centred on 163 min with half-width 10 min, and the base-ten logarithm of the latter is 2.07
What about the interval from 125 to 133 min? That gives 1.75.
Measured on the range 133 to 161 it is 2.00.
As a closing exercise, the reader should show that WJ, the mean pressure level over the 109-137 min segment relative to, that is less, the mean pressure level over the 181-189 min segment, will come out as -2.3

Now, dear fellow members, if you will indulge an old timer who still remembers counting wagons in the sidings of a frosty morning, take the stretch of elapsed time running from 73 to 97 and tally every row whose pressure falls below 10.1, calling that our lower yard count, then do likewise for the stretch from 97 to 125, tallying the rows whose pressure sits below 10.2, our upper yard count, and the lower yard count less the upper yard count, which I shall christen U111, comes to 2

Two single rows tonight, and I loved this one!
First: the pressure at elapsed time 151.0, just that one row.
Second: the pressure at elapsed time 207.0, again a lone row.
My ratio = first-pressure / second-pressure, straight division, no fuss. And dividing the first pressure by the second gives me 0.96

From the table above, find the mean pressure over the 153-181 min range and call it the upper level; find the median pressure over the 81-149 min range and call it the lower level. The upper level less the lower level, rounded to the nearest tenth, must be 1.1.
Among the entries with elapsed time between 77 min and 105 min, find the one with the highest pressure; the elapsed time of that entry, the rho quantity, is 99.0 min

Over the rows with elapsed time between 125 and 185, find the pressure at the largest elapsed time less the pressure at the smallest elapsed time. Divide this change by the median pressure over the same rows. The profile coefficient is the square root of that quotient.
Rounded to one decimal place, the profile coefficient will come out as 0.5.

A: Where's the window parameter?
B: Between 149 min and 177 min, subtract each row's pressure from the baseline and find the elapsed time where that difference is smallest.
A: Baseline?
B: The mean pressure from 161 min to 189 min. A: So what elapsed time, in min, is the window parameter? 175.0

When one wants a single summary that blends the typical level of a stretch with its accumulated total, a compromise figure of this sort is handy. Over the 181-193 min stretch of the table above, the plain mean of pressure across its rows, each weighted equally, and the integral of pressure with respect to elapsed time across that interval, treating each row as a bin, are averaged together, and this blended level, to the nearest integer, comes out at 73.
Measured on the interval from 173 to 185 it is 78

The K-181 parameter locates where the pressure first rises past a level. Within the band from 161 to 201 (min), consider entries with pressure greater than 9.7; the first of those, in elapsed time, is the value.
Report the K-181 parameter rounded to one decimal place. 163.0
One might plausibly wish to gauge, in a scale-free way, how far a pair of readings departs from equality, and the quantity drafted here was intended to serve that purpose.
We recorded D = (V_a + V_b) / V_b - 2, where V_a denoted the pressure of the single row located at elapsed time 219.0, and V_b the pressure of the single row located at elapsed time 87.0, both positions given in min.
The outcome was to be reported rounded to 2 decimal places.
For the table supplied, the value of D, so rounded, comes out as 0.56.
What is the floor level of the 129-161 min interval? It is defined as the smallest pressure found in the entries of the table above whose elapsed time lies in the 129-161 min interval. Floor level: 5.628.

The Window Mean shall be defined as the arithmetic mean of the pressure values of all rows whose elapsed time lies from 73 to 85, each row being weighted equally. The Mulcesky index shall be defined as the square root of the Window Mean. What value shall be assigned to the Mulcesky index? 3.13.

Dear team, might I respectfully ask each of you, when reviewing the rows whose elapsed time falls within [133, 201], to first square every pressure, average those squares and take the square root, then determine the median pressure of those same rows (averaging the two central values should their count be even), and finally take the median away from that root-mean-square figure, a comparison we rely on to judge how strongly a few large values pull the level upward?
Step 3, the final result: -0.12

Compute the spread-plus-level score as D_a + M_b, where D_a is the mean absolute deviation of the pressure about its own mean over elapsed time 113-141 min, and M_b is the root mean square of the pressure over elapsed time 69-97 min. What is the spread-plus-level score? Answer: 10.8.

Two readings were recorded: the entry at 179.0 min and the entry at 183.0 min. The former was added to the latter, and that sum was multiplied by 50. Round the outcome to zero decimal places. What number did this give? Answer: 1207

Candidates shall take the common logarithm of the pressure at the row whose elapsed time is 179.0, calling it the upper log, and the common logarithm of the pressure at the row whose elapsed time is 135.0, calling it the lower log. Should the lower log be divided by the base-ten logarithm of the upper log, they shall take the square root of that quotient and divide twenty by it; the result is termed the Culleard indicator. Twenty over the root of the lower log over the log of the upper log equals 4.2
